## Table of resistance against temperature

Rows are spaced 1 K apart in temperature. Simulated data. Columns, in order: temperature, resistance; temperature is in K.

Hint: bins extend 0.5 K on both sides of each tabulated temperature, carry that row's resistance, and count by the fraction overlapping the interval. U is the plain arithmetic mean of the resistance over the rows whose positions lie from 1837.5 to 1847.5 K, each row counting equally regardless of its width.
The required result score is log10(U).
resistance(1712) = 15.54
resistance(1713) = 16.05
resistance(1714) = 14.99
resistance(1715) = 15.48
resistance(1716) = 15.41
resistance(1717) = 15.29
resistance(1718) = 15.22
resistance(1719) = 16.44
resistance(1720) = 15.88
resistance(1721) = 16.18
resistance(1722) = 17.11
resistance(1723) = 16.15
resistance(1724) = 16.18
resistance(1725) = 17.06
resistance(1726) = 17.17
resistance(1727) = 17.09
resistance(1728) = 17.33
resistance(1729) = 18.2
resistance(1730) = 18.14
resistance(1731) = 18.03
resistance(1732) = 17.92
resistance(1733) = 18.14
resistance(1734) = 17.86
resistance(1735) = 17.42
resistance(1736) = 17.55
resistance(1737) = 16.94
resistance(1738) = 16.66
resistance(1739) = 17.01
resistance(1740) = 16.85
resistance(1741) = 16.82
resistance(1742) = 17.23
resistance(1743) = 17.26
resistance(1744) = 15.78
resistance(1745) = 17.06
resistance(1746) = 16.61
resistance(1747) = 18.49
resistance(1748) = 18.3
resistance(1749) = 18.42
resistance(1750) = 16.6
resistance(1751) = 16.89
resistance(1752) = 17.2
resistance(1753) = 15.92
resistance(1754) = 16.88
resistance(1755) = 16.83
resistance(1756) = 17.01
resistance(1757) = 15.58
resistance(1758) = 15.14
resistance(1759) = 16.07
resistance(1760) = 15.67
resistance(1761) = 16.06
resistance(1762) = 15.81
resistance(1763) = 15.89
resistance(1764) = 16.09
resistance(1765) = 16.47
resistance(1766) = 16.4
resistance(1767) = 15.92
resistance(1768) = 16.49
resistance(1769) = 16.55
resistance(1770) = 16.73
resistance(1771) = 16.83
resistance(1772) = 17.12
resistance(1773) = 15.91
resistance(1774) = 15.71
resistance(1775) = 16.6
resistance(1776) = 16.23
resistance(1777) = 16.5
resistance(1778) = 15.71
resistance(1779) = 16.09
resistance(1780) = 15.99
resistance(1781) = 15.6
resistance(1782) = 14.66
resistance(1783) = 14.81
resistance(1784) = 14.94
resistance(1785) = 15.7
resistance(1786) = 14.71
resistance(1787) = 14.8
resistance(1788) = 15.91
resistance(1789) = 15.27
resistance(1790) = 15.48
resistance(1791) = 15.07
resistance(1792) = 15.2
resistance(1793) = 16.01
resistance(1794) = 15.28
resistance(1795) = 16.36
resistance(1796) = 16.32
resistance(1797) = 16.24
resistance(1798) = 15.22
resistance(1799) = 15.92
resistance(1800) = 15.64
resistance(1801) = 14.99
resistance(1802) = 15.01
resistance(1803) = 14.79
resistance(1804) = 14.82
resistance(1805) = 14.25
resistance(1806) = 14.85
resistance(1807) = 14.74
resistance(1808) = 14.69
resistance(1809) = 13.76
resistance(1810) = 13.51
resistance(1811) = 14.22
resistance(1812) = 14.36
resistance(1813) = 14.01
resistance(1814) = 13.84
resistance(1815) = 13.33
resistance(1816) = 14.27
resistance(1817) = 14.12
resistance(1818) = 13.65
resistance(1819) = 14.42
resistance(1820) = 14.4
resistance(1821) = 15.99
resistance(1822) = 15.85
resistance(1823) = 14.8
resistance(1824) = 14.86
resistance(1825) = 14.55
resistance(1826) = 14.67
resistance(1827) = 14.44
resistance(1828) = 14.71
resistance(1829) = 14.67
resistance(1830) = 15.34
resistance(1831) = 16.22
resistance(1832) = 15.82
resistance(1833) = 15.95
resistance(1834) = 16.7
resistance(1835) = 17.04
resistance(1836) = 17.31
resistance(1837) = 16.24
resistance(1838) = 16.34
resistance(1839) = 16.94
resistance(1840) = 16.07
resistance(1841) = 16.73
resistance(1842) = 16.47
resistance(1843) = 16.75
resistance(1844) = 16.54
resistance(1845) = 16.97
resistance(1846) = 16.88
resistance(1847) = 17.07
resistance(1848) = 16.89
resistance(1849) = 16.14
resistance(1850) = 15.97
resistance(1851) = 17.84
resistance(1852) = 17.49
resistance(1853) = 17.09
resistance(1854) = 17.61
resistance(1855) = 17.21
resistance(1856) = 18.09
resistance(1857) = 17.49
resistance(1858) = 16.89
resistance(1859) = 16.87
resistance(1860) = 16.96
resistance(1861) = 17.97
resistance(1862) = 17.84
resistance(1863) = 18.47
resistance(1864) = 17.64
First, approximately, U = 16.7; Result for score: 1.22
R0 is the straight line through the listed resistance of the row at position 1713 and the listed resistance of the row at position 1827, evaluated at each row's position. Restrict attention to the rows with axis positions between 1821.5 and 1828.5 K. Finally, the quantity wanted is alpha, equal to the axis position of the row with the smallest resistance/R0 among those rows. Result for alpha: 1827 K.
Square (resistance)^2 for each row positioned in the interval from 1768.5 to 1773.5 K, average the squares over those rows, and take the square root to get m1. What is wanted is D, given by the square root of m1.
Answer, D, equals 16.6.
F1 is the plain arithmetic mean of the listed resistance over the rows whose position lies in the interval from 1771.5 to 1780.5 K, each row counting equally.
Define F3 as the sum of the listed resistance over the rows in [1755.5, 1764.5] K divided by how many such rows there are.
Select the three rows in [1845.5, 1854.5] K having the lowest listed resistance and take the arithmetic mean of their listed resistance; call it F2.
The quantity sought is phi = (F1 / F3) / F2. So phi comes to 0.062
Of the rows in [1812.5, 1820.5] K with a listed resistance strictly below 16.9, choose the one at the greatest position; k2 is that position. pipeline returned 1820 K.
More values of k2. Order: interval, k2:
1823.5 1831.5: 1831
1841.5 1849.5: 1849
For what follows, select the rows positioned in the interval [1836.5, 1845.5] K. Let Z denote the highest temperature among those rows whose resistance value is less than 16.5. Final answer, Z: 1842 K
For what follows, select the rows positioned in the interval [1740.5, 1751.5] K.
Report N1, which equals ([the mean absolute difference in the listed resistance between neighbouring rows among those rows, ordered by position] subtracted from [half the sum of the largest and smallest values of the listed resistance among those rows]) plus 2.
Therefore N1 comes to 18.3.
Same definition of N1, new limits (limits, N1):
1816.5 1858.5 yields 17.4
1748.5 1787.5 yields 18.0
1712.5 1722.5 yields 17.5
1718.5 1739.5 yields 18.7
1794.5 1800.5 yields 17.4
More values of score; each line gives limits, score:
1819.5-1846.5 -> 1.20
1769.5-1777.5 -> 1.22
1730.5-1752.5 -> 1.24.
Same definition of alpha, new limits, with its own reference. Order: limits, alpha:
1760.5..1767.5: 1762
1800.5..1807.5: 1805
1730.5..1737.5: 1737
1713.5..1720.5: 1714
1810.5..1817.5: 1815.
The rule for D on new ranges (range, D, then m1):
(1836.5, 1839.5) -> 16.5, 273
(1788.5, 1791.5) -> 15.3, 233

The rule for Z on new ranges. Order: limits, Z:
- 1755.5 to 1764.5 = 1764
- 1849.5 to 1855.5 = 1850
